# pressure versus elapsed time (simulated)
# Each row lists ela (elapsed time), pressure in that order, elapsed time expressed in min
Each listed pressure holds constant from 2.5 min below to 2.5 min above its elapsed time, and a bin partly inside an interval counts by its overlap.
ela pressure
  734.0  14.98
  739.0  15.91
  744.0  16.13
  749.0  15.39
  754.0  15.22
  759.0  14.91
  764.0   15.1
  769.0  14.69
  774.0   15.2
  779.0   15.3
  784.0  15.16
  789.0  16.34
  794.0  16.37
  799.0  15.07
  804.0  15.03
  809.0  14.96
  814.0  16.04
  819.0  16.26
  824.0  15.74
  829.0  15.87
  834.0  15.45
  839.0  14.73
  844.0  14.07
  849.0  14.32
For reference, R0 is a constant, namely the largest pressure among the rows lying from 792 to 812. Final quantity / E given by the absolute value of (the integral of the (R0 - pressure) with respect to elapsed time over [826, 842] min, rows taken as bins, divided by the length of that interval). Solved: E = 1.0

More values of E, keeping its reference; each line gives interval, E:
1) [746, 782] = 1.2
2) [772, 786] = 1.1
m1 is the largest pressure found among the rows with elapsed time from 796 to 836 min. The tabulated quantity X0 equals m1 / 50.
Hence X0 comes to 0.325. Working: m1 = 16.26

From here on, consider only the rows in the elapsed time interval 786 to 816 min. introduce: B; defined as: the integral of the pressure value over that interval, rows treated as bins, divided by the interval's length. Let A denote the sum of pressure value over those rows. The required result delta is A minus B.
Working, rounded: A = 93.8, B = 15.6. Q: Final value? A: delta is 78.2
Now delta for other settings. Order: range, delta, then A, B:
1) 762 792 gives 76.5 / 91.8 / 15.3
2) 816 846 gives 76.7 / 92.1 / 15.4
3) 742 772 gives 76.2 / 91.4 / 15.2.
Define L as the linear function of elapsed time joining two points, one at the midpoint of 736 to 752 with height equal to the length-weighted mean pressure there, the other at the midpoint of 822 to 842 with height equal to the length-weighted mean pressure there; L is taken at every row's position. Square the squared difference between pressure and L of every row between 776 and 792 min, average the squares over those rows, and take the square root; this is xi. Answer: 0.36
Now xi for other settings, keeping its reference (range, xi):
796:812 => 0.25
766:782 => 0.56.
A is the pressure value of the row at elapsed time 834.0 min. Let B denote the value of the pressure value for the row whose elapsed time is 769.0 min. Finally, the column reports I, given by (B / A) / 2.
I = 0.48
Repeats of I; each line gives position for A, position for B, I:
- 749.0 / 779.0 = 0.50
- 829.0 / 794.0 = 0.52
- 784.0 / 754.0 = 0.50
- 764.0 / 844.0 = 0.47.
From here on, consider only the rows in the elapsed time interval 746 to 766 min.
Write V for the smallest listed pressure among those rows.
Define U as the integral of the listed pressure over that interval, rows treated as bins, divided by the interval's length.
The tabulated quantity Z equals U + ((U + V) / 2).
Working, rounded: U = 15.2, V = 14.91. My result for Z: 30.23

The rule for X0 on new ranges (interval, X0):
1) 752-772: 0.304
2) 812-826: 0.325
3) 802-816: 0.321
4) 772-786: 0.306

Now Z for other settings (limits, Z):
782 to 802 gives 31.13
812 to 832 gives 31.81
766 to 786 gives 29.97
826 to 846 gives 29.64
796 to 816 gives 30.40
